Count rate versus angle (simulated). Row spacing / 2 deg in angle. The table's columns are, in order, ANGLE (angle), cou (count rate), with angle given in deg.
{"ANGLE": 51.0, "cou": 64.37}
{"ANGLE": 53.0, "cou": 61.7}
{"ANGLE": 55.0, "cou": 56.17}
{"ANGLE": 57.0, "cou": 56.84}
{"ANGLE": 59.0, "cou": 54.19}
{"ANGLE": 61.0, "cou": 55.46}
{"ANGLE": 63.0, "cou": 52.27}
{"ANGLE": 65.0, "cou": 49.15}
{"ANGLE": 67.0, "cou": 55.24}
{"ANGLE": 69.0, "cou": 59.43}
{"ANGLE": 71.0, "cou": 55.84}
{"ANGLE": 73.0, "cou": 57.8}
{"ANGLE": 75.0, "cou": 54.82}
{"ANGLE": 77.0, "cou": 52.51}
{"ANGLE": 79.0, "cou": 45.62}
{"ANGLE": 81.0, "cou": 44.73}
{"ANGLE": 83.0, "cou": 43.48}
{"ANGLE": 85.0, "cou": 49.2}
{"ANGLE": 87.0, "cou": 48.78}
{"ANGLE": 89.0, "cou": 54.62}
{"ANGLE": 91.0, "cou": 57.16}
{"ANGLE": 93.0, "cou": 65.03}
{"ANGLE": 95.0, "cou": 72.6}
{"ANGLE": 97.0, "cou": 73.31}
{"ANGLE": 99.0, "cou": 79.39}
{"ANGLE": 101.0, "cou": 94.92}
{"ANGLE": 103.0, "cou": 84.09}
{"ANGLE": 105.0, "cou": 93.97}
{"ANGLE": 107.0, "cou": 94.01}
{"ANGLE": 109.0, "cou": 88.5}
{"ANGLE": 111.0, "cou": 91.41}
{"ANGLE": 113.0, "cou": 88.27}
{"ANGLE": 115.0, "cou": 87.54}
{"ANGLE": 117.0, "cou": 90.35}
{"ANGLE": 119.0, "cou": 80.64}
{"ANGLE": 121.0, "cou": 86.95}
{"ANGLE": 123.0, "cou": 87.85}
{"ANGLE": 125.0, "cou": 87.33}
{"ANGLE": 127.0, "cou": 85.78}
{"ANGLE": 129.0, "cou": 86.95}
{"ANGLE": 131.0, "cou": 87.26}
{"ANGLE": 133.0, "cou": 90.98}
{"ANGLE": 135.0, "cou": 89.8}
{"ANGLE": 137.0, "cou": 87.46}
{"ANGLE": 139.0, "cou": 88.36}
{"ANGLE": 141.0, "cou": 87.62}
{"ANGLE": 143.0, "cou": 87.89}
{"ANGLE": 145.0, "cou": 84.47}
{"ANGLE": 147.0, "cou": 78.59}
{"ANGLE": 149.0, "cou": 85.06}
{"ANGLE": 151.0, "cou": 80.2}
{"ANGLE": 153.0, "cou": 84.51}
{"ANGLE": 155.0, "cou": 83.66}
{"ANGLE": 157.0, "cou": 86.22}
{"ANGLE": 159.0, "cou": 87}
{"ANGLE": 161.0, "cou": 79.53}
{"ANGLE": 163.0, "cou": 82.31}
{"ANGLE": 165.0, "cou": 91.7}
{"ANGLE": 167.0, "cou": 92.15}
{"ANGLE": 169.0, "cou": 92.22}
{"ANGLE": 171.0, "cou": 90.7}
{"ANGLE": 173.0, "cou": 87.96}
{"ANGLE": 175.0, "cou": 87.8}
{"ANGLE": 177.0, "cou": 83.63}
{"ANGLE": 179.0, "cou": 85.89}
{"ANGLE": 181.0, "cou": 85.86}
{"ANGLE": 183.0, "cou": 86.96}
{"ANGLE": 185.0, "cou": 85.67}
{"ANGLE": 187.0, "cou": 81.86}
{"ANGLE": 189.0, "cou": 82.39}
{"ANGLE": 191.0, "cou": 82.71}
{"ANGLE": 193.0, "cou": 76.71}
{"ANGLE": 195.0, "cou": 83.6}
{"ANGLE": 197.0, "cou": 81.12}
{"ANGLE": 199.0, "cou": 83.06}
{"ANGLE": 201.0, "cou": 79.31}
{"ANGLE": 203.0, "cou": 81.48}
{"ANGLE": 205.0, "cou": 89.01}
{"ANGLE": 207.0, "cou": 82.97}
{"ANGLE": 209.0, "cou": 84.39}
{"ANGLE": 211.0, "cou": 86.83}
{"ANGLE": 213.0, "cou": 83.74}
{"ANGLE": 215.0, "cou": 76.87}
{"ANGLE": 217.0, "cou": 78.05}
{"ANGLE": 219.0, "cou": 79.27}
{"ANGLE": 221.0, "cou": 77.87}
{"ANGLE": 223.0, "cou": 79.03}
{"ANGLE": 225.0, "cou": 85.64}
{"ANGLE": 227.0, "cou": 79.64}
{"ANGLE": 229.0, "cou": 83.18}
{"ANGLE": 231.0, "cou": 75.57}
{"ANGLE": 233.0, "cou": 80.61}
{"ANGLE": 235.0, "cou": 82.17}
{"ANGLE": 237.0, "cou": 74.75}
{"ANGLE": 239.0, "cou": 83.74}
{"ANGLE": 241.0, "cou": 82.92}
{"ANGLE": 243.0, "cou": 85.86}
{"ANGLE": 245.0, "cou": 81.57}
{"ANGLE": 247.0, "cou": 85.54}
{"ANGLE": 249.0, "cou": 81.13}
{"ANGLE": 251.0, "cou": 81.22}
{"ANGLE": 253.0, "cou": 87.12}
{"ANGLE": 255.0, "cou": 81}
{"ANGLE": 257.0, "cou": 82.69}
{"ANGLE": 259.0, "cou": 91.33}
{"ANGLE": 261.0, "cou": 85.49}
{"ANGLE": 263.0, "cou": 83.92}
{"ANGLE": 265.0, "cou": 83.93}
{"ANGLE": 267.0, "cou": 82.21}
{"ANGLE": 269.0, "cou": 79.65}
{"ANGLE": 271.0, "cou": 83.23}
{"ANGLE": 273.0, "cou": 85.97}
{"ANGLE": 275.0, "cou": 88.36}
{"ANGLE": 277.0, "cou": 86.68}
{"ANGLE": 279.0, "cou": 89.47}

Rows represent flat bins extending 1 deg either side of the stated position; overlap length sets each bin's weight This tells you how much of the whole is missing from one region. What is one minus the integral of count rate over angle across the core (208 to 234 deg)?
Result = -2100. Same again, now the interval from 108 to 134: -2279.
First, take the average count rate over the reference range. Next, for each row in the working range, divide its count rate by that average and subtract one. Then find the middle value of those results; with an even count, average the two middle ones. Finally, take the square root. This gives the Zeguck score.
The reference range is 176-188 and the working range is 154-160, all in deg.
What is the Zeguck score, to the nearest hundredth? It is 0.12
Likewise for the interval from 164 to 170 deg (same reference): 0.29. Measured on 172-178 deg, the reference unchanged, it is 0.18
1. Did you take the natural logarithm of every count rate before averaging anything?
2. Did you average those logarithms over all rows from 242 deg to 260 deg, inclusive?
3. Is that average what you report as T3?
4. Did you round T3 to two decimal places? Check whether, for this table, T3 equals 4.43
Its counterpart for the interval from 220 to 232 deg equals 4.38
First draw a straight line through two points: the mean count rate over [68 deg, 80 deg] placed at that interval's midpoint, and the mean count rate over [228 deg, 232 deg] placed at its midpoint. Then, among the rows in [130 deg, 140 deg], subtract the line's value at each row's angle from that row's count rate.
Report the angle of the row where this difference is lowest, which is 137.0 deg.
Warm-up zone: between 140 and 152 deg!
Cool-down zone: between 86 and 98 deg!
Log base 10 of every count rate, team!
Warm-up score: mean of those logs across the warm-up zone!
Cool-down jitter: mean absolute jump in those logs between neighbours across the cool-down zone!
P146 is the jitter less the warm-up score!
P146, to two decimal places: -1.89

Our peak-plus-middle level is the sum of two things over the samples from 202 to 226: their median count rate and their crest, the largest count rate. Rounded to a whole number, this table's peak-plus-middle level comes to 171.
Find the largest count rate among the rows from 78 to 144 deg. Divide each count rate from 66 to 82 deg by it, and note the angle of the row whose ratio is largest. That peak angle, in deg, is 69.0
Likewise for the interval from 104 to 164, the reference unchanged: 107.0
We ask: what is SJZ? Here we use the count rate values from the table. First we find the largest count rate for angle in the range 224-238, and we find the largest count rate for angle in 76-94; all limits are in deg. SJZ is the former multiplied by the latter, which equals 5569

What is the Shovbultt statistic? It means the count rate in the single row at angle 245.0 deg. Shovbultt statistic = 81.57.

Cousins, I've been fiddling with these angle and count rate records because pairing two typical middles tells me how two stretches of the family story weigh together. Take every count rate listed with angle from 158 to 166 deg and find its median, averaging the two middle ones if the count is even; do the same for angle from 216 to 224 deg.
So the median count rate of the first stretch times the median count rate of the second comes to 6649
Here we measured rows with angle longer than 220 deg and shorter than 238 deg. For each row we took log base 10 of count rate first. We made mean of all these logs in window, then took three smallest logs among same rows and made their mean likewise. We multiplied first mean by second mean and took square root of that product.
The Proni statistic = 1.89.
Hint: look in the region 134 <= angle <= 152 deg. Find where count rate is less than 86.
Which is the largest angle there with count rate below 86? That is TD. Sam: 151.0 deg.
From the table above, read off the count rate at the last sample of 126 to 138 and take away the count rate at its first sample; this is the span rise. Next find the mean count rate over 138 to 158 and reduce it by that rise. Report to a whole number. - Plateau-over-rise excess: 83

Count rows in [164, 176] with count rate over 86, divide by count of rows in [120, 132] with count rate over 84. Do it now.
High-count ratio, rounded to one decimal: 1.0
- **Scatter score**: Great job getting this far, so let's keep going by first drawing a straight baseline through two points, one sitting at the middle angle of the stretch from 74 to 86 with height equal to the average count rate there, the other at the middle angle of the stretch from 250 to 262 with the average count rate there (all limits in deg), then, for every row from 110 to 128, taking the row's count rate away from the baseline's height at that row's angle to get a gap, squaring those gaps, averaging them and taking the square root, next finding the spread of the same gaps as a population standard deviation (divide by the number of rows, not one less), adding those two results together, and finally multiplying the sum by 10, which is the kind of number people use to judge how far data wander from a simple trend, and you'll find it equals 345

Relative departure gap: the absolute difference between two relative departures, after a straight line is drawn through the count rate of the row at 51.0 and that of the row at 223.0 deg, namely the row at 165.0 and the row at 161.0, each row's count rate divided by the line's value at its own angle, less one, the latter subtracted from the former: 0.16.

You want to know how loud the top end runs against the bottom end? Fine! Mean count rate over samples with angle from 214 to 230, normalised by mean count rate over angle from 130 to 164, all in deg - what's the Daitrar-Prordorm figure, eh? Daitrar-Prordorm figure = 0.94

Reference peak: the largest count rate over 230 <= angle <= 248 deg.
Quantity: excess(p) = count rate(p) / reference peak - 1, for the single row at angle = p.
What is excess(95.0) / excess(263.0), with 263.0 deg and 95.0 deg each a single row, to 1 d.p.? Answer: 6.8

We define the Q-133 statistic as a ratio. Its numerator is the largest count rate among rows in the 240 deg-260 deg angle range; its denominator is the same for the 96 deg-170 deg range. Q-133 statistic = 0.96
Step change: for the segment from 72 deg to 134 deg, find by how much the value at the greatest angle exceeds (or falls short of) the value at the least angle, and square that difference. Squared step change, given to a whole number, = 1101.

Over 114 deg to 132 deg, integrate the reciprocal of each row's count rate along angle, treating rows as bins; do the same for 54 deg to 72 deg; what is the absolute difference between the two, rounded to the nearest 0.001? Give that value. 0.121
